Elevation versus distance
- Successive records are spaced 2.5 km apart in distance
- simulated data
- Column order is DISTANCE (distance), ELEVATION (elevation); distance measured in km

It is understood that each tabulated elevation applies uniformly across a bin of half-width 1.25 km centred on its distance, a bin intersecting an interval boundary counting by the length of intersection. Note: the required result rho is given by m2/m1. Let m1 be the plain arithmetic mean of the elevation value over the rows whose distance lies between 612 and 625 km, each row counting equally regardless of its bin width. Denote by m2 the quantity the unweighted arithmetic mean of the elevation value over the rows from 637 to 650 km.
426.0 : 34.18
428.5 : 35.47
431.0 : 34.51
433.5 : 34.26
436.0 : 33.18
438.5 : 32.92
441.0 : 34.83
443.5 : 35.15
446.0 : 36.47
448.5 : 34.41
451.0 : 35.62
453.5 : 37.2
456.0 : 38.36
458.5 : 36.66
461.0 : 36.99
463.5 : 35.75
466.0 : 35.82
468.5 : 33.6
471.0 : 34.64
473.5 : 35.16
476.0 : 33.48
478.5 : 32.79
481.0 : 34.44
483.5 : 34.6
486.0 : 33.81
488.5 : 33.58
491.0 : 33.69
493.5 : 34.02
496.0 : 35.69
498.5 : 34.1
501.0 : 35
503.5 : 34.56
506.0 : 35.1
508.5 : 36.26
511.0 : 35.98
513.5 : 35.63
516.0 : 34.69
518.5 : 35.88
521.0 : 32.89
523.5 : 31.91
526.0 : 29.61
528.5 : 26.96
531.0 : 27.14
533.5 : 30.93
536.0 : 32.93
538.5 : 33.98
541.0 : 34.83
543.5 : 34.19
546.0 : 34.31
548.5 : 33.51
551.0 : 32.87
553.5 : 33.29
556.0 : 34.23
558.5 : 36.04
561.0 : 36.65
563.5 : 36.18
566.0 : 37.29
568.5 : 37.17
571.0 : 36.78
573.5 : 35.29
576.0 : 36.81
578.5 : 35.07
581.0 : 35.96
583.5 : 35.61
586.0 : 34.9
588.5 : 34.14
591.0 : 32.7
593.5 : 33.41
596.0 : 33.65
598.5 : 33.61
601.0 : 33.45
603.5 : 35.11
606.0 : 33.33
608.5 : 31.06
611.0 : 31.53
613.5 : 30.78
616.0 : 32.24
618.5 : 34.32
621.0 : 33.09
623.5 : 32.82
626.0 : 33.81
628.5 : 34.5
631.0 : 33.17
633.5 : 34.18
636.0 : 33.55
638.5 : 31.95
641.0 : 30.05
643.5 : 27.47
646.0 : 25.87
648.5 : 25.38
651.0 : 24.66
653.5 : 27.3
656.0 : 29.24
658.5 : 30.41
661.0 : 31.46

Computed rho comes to 0.86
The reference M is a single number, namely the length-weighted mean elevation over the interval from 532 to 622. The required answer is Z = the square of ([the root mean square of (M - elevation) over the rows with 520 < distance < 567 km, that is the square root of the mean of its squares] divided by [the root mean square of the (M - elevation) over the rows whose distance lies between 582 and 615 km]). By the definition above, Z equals 3.2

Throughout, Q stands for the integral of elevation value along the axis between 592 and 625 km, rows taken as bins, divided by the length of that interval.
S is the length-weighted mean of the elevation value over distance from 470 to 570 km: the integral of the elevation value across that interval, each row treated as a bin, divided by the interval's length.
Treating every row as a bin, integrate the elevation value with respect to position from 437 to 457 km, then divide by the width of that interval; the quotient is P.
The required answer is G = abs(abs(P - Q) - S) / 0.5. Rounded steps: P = 35.6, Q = 33.0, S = 34.0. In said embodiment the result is 63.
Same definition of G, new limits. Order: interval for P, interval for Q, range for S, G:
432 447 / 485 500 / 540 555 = 67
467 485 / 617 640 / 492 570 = 67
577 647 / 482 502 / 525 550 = 61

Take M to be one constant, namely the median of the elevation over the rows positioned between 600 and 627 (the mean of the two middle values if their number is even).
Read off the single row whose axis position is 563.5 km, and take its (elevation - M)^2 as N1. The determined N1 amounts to 9.5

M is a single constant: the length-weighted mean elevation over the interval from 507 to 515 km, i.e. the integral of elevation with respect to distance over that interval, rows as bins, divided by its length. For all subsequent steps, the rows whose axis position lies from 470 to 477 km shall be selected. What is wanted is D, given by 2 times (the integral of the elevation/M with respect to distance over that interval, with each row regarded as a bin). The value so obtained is 13.4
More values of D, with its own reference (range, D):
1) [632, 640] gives 14.8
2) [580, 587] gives 13.8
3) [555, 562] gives 13.9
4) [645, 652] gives 9.9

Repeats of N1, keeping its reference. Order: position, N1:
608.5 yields 4.1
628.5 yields 2.0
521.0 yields 0.0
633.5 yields 1.2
